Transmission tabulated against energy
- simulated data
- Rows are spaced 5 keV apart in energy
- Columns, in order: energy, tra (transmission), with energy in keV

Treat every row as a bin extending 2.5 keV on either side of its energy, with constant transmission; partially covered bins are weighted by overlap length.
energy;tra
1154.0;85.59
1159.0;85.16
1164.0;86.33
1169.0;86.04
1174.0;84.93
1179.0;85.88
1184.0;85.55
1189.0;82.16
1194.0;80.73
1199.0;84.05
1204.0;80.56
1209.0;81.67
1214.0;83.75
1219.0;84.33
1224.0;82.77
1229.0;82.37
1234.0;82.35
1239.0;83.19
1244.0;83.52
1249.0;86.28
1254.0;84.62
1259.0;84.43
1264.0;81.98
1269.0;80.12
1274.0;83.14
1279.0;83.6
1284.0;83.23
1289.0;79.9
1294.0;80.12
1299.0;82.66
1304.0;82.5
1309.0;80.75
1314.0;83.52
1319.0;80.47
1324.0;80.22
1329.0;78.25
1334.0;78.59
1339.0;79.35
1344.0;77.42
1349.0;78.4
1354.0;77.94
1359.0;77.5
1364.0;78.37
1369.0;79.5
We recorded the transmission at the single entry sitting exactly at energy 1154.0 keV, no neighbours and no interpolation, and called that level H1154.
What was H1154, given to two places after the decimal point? 85.59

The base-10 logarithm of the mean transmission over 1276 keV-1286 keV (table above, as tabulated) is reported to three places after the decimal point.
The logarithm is 1.921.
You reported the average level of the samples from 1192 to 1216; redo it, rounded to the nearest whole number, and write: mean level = 82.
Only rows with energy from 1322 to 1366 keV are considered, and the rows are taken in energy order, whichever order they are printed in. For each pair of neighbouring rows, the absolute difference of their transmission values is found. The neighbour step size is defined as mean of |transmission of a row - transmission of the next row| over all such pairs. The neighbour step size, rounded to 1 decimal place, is 1.0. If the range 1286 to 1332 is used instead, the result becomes 1.6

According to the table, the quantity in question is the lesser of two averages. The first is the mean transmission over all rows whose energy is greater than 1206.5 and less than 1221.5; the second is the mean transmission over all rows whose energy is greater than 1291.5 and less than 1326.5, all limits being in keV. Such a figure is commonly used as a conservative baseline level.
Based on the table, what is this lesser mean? 81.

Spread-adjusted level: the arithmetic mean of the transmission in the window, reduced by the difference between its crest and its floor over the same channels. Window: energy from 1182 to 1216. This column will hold 77.6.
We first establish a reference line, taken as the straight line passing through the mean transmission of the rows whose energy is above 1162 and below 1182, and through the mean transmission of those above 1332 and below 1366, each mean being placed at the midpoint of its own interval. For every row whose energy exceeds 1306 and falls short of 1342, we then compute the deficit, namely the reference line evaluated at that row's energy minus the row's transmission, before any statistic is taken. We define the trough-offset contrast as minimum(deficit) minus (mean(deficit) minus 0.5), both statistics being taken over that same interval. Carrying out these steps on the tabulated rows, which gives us -2.4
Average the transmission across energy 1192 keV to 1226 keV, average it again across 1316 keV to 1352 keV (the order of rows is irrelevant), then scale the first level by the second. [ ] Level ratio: 1.05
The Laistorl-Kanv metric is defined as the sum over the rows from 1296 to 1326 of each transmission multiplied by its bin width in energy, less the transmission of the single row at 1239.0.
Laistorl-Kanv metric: 2367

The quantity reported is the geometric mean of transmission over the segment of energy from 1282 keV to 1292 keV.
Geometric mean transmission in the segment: 81.5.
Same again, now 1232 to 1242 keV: 82.8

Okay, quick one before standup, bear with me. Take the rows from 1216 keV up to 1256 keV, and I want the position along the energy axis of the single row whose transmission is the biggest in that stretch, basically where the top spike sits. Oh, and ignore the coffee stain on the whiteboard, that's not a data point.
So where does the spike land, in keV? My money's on 1249.0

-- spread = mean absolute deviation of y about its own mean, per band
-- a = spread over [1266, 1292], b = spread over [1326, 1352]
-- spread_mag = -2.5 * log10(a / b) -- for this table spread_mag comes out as -1.4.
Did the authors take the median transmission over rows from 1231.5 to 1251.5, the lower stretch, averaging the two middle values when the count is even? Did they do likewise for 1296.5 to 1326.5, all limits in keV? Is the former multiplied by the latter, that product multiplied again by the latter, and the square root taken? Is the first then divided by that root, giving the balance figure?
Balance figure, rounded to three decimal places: 0.112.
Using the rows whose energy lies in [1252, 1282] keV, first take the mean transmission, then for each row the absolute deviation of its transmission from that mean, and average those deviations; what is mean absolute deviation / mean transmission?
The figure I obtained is 0.0155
